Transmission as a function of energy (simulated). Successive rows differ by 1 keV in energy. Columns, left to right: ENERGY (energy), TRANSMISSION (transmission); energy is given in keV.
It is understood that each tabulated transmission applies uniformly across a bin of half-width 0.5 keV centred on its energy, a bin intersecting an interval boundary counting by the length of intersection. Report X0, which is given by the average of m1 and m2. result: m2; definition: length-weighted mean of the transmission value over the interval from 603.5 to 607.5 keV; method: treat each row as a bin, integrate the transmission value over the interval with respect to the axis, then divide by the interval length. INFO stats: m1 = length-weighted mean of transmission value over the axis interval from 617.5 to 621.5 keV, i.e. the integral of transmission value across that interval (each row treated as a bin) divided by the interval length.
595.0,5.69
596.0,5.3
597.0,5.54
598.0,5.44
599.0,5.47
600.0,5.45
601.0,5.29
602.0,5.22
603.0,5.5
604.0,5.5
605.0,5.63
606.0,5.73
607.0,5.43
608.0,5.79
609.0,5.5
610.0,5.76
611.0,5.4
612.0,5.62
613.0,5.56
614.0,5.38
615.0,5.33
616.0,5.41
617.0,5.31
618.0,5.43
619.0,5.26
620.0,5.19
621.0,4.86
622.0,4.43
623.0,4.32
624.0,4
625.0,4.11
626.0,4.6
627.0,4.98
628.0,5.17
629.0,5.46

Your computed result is 5.38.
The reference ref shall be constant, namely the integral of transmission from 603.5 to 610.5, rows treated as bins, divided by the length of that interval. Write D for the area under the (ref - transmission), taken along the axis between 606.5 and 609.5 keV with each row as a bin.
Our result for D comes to 0.14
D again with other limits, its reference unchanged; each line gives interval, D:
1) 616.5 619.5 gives 0.86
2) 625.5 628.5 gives 2.11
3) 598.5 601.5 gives 0.65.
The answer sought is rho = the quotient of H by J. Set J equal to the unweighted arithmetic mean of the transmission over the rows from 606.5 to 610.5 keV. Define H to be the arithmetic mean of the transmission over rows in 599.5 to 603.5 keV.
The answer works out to 0.95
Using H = 5.4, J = 5.62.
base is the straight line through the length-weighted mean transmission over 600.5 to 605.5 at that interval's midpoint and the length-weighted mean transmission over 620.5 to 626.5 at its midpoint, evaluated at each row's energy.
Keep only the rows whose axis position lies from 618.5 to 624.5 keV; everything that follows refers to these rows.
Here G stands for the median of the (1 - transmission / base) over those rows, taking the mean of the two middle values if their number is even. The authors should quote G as -0.03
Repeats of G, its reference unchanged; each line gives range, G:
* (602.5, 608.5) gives -0.05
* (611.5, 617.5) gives -0.13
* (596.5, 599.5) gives 0.03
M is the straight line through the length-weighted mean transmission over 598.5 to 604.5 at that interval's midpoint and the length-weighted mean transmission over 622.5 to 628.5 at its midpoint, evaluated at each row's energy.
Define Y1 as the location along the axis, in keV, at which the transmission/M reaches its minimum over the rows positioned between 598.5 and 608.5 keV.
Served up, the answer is 602.0 keV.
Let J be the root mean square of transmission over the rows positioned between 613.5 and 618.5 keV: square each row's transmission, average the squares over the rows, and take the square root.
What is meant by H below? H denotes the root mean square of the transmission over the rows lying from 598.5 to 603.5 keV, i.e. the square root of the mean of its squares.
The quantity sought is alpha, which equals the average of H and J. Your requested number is 5.38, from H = 5.39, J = 5.37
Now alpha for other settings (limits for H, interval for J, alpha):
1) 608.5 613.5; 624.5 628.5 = 5.15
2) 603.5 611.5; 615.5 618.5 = 5.49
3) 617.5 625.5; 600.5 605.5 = 5.08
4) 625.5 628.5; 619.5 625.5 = 4.71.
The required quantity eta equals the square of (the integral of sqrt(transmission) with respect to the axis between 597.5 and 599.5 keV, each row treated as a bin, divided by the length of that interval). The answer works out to 5.45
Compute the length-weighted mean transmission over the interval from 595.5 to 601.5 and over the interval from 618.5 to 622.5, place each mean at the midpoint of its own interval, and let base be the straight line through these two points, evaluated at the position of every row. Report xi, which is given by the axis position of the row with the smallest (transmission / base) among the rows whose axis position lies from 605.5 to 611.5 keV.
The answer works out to 607.0 keV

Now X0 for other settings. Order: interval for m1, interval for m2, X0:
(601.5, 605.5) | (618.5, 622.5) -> 5.20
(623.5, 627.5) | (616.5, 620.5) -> 4.86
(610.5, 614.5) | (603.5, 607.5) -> 5.53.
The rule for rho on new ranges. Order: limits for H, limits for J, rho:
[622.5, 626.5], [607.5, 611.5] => 0.76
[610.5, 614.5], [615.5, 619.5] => 1.03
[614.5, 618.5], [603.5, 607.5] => 0.96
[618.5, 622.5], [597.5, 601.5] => 0.91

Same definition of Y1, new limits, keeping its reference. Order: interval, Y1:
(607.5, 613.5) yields 611.0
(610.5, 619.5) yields 611.0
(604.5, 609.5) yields 607.0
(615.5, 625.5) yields 624.0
